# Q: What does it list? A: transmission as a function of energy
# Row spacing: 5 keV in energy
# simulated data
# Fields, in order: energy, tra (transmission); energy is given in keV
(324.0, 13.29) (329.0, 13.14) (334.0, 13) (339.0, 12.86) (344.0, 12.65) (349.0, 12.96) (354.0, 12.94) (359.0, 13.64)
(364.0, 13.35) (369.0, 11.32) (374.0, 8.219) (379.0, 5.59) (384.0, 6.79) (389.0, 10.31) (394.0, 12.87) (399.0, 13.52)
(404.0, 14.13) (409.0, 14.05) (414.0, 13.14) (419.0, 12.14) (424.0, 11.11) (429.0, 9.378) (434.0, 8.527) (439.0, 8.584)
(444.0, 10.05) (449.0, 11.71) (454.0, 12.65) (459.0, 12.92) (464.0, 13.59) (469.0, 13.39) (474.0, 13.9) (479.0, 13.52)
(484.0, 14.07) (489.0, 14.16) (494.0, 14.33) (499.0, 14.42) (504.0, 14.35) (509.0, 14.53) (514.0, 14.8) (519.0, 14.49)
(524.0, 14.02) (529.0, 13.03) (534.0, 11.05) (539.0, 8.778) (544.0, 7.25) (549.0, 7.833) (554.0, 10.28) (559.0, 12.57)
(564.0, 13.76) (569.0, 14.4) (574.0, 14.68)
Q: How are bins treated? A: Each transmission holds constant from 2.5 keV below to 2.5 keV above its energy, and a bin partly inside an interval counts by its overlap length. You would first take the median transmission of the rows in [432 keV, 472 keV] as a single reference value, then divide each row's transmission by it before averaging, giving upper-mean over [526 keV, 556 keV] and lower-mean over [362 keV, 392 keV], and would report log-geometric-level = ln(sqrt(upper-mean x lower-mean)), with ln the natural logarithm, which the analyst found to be -0.25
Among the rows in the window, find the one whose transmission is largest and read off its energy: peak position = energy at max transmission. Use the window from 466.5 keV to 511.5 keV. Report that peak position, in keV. 509.0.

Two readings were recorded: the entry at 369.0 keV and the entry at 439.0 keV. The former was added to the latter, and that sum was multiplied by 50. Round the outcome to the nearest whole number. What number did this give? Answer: 995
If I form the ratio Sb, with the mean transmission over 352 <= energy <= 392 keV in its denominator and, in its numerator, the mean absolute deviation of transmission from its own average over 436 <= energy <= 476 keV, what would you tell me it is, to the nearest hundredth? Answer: 0.14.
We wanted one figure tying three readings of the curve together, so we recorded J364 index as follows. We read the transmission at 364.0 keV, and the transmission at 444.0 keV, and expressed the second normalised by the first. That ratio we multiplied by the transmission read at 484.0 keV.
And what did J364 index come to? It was 10.6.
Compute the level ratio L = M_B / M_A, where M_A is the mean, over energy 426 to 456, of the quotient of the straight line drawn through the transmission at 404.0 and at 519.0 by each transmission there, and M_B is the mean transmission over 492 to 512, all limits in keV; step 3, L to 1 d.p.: 10.0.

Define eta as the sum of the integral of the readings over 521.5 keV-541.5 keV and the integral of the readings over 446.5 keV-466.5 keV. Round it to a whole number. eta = 489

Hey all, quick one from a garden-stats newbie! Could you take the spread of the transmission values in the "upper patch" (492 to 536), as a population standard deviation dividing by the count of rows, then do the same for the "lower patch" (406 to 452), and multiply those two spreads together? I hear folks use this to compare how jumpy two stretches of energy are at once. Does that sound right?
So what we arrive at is 2.1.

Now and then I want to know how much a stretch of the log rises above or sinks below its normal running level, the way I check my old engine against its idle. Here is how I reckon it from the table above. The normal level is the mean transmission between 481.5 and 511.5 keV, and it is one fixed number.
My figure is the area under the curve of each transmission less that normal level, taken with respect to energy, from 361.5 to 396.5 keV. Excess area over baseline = -159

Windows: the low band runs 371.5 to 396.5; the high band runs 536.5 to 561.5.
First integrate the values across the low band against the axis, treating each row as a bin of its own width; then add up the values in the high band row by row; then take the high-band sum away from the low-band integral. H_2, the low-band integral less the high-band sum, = 172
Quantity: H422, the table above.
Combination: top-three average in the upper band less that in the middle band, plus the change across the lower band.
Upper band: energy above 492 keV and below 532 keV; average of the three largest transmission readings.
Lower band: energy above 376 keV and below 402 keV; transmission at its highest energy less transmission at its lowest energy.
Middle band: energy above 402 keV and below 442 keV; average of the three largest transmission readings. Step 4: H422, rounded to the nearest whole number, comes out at 9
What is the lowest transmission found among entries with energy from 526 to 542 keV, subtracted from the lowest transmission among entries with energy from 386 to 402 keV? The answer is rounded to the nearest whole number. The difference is 2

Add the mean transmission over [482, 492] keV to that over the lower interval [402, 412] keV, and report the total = 28.2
